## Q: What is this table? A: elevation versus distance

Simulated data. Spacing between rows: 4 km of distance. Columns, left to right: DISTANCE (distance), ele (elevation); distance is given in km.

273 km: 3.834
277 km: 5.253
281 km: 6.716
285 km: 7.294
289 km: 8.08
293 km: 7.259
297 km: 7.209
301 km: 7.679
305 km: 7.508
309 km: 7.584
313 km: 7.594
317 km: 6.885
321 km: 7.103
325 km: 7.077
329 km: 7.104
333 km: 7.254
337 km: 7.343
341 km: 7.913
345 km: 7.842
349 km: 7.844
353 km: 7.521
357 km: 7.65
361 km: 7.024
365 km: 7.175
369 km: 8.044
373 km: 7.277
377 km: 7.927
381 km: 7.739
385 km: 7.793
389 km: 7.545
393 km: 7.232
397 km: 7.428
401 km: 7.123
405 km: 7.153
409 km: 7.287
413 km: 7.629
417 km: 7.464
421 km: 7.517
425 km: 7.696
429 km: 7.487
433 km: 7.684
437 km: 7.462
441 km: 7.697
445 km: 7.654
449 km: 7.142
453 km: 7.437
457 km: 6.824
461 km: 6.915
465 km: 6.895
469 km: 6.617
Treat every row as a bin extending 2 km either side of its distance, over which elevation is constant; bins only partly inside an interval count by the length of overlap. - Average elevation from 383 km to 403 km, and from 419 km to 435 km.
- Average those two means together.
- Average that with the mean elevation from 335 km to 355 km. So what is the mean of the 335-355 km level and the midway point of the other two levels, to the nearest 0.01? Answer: 7.60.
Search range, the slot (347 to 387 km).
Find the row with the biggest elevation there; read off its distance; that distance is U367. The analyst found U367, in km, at 369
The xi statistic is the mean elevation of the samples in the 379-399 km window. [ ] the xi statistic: 7.55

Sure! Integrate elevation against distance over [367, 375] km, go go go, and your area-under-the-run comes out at 61.3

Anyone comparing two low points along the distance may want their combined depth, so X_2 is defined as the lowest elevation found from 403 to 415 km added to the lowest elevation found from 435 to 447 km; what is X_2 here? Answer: 14.6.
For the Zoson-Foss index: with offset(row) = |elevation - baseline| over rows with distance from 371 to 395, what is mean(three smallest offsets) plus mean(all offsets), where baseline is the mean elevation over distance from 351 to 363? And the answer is 0.428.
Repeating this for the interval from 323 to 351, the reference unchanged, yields 0.482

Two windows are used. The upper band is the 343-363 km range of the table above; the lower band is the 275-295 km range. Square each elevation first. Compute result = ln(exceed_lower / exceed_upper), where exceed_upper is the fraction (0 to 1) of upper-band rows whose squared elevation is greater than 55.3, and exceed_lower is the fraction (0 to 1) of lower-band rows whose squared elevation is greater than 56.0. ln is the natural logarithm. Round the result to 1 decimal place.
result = -1.4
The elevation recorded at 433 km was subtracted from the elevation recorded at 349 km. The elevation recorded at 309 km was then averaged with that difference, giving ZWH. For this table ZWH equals 3.872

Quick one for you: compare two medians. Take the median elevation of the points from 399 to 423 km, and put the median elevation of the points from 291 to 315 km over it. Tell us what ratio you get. 1.02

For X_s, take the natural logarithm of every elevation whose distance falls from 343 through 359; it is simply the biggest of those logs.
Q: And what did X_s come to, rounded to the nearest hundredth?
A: 2.06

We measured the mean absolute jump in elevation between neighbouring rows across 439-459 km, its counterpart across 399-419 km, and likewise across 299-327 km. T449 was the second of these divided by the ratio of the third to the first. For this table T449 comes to 0.30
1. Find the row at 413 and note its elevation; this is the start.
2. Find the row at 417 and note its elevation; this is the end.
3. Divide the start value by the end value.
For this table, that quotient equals 1.02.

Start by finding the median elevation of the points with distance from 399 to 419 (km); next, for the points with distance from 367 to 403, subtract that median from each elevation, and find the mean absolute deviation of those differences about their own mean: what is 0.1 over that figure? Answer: 0.37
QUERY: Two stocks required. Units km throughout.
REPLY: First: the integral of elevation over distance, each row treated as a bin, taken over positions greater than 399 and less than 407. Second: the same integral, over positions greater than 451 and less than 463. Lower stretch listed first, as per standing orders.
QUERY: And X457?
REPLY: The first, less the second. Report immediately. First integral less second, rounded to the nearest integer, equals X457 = -28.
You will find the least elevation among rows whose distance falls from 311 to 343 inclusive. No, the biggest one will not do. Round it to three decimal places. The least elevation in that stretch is 6.885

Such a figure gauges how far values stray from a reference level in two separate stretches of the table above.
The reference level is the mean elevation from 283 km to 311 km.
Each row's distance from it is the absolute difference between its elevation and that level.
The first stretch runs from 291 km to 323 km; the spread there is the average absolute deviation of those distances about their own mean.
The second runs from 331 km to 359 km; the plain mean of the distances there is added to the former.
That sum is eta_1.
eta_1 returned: 0.39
